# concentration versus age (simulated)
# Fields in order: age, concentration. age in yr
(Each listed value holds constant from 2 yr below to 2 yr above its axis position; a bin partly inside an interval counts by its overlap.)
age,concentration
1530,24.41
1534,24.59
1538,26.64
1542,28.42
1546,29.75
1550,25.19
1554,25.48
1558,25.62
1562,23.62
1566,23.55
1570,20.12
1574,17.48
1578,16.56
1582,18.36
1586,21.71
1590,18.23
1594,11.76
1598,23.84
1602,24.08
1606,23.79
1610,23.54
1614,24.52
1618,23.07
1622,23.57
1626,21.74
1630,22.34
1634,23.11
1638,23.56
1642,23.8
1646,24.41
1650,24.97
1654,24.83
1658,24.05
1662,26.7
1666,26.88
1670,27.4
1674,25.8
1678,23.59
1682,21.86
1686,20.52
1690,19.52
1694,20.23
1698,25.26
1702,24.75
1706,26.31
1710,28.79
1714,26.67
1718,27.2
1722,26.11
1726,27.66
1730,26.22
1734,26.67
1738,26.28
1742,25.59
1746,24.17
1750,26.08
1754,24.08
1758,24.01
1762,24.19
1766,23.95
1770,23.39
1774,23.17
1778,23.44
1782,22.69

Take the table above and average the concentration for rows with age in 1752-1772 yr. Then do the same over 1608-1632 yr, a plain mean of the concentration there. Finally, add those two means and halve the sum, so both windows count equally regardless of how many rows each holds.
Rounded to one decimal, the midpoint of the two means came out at 23.5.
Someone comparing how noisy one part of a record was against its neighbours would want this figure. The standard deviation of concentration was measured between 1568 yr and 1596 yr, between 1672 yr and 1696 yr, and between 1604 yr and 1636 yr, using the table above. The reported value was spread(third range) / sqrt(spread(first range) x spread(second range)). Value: 0.3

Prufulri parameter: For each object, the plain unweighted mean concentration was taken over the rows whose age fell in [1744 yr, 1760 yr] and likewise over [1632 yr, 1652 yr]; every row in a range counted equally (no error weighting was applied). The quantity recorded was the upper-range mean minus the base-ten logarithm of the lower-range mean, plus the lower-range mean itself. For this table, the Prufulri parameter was 47.2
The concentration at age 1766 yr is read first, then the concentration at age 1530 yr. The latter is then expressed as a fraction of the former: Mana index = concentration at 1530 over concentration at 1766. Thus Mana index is 1.02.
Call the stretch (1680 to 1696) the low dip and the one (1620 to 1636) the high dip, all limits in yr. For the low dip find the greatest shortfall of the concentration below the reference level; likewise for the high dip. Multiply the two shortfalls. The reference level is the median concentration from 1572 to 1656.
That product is 7.2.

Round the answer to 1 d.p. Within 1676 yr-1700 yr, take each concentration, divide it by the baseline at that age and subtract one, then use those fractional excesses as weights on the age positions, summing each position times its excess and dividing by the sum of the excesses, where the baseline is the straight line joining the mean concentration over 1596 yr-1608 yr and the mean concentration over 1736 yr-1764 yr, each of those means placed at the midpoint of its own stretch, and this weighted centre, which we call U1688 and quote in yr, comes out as 1687.8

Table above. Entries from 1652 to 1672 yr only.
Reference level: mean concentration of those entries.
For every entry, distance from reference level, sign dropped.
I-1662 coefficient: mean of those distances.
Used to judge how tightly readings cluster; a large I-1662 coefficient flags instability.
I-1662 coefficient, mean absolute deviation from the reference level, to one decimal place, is 1.2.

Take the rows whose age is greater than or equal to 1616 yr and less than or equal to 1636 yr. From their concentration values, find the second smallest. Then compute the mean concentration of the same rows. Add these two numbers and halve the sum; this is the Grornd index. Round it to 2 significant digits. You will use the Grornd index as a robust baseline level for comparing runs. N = 23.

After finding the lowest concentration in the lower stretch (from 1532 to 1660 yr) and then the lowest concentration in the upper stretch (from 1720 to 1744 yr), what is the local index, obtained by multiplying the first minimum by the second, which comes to 301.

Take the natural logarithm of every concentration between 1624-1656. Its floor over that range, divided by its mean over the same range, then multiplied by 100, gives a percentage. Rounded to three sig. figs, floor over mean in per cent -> 97.4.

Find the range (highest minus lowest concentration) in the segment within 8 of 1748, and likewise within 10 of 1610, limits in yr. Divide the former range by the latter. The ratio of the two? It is 1.4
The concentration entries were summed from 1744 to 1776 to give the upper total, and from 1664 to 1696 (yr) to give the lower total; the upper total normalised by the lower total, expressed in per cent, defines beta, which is 104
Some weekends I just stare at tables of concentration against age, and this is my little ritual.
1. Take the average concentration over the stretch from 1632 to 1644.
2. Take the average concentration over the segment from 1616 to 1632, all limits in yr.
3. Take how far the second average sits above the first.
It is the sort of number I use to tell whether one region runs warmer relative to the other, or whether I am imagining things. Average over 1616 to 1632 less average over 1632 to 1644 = -1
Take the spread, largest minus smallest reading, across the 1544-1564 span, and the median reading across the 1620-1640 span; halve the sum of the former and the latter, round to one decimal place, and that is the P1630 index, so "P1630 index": 14.6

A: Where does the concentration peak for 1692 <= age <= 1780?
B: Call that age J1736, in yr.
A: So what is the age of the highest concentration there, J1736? 1710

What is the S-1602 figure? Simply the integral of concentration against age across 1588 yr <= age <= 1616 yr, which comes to 599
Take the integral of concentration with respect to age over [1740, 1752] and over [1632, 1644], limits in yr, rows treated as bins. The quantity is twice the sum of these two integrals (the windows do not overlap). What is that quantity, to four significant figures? 1170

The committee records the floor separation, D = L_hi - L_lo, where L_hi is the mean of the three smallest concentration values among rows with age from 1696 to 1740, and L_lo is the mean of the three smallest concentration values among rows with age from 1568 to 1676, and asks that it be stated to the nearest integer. 10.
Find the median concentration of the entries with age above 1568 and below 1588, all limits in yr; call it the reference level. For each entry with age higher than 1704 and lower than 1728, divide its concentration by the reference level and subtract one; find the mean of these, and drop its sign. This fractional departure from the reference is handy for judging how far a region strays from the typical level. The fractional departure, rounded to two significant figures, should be 0.48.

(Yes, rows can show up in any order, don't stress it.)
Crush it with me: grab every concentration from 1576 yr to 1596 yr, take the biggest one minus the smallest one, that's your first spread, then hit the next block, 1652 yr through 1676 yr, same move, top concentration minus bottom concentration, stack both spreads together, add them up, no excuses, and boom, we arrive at 13.3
